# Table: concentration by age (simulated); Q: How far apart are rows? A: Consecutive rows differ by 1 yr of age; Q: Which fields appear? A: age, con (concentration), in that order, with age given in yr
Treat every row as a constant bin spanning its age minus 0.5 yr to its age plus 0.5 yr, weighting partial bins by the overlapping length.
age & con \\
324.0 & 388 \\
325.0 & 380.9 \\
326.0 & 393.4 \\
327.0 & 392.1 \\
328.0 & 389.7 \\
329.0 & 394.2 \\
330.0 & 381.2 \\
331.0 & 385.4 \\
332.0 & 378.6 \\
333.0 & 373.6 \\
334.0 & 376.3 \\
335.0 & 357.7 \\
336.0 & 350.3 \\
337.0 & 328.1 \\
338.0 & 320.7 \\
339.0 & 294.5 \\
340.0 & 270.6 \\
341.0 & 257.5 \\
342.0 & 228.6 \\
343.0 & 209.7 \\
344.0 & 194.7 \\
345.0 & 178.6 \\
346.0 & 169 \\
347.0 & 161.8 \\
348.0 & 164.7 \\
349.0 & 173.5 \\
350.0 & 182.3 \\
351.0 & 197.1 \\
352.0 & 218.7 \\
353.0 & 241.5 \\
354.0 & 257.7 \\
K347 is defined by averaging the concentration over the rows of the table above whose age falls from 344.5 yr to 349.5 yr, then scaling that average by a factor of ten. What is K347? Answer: 1695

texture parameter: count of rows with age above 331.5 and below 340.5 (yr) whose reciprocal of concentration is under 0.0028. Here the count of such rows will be 4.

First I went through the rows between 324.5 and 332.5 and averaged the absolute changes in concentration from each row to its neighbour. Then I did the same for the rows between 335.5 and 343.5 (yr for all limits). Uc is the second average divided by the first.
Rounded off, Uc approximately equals 3.1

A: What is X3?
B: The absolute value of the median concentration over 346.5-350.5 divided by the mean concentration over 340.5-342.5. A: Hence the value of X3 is 0.70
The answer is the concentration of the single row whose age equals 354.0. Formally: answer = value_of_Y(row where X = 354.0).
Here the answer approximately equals 257.7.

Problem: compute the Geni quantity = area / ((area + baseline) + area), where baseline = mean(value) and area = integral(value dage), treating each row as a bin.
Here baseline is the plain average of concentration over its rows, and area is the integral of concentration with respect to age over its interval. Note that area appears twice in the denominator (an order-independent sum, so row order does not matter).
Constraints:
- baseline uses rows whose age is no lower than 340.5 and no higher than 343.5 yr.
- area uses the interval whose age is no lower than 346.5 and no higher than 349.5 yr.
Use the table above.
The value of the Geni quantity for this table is 0.406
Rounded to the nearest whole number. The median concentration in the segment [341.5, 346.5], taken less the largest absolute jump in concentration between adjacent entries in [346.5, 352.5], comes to 173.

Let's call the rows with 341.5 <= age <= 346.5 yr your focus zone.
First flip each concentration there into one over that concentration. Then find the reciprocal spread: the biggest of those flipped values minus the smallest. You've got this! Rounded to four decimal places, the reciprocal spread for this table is 0.0015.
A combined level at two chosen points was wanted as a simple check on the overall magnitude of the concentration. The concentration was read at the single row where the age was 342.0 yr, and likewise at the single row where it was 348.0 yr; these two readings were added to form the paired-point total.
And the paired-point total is 393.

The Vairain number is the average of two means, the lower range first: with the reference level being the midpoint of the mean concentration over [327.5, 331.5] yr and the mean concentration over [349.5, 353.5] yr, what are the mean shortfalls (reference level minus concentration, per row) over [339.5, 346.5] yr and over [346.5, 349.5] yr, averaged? 108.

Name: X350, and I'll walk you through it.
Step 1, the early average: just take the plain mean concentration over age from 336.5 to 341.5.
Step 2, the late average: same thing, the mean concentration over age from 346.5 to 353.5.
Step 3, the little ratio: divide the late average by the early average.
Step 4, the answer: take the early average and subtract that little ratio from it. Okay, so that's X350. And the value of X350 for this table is 294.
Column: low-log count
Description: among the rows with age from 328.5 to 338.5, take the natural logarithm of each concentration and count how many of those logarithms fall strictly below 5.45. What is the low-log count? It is 0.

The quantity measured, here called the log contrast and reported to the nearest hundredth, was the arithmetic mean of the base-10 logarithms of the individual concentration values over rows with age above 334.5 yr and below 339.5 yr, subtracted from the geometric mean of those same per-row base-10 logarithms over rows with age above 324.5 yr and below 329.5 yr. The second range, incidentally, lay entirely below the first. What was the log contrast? 0.07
